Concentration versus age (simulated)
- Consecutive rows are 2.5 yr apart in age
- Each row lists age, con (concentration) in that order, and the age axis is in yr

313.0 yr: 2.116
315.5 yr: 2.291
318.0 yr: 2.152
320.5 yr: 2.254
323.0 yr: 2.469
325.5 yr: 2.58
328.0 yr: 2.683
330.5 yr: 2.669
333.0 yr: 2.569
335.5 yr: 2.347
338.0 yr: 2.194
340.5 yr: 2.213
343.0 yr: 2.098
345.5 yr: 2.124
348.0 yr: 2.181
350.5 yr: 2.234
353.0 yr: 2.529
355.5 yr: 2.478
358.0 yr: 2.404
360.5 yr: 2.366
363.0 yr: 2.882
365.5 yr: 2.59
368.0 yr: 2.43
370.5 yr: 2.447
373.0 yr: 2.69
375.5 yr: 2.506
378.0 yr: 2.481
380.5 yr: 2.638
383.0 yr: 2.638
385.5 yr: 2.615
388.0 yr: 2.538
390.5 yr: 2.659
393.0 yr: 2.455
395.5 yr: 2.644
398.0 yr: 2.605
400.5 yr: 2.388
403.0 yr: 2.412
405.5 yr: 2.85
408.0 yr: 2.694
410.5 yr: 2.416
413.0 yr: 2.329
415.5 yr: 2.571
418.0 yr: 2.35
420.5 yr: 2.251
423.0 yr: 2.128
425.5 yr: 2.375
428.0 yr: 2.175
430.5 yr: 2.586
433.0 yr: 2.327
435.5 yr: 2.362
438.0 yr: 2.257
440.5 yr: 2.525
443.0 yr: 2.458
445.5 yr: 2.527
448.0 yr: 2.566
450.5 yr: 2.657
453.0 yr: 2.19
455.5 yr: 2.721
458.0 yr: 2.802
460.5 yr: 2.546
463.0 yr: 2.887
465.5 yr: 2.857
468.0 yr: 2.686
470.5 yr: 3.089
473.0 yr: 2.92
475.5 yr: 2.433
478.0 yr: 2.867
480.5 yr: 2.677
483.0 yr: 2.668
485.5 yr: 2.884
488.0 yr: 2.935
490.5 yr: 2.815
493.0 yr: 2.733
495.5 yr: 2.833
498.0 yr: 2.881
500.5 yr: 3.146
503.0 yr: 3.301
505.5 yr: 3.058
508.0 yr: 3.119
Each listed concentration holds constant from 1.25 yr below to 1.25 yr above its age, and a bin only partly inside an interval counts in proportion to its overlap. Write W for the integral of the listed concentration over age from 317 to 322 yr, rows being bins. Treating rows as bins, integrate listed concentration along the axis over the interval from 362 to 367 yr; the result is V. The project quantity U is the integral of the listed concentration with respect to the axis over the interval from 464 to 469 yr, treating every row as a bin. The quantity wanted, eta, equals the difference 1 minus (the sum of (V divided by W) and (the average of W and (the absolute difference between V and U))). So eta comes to -5.9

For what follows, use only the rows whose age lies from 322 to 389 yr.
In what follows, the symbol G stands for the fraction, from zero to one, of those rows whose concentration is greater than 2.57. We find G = 0.33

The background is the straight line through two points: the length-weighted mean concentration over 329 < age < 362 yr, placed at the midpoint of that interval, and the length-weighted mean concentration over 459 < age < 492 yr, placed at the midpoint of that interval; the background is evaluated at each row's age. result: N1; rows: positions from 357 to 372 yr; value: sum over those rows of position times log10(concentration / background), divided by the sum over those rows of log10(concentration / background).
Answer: 363.9 yr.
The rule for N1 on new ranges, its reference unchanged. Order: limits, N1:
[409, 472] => 429.2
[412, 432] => 422.3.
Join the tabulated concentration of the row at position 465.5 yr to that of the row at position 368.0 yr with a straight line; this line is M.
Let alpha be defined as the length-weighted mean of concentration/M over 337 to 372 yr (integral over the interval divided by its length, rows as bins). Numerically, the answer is 1.00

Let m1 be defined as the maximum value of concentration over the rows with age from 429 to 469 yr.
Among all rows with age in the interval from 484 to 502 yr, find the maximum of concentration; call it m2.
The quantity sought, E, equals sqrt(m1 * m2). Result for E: 3.01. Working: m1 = 2.887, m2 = 3.146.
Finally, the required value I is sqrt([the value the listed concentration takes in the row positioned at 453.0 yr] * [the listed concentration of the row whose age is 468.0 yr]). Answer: 2.43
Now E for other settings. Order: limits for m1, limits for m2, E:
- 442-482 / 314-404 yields 2.98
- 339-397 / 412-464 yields 2.88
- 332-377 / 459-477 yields 2.98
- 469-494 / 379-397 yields 2.87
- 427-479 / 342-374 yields 2.98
